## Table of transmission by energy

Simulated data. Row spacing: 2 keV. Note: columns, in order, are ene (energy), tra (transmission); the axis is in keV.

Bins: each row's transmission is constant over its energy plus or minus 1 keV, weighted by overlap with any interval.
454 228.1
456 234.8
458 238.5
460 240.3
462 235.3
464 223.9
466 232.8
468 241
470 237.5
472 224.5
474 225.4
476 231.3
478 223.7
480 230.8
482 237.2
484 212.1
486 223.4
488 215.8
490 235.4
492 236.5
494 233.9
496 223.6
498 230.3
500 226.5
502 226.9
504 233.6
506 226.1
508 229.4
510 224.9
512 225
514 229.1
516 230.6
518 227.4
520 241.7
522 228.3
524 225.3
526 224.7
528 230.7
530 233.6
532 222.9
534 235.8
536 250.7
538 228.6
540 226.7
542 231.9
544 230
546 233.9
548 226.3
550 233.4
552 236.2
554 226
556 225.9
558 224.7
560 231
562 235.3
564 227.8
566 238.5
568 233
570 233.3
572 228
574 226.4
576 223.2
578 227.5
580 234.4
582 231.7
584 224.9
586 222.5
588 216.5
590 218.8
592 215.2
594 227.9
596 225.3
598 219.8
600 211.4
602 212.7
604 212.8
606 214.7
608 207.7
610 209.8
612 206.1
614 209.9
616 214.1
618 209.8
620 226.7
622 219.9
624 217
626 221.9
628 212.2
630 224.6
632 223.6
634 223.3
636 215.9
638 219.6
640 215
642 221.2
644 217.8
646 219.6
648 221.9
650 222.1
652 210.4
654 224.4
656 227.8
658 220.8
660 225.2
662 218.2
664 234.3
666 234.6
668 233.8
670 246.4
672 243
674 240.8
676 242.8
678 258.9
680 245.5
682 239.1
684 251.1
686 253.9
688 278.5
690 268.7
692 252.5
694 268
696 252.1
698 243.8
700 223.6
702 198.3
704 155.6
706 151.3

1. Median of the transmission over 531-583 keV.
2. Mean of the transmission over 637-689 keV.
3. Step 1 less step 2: -2.8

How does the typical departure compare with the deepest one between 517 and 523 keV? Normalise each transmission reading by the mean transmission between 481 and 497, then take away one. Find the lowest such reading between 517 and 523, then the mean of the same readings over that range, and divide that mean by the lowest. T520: 32.2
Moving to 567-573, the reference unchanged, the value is 5.5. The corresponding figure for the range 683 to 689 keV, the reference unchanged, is 1.4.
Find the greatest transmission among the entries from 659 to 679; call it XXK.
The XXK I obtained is 258.9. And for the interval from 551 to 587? 238.5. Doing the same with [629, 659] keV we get 227.8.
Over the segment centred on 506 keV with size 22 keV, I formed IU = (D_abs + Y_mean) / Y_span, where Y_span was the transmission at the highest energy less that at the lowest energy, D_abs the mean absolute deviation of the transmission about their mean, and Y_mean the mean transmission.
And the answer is 33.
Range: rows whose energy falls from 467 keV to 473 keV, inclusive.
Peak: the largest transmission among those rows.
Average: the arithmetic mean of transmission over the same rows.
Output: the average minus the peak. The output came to -6.7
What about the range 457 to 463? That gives -2.3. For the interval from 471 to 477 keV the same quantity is -4.2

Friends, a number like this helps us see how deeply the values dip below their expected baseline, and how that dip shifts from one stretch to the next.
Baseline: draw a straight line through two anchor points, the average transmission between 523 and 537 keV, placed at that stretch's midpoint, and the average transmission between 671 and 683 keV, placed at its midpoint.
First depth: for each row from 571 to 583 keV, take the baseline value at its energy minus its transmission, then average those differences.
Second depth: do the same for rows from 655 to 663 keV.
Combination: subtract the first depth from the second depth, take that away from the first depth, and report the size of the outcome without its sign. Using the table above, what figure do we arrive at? 5.2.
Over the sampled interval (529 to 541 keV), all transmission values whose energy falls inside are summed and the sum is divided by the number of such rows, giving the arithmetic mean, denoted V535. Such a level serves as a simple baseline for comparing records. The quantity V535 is 233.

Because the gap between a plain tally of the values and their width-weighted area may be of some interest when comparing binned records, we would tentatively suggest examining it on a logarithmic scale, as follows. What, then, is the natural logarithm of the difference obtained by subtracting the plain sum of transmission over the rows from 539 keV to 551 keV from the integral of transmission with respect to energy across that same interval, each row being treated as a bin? 7.2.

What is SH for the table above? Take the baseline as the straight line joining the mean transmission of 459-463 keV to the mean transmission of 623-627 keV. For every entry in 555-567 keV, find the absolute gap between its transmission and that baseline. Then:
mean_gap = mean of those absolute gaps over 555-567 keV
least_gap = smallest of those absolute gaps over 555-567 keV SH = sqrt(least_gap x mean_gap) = 2.5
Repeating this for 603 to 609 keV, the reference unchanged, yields 8.2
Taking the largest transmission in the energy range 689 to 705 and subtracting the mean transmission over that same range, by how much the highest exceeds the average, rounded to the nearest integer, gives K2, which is 36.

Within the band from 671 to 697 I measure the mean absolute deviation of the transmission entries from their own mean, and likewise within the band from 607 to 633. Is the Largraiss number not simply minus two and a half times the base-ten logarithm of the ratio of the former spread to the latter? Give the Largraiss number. -0.46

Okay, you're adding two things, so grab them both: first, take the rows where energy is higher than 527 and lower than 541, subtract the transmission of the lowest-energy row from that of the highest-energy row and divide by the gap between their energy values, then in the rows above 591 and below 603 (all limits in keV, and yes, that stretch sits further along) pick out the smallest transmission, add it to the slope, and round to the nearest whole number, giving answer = 211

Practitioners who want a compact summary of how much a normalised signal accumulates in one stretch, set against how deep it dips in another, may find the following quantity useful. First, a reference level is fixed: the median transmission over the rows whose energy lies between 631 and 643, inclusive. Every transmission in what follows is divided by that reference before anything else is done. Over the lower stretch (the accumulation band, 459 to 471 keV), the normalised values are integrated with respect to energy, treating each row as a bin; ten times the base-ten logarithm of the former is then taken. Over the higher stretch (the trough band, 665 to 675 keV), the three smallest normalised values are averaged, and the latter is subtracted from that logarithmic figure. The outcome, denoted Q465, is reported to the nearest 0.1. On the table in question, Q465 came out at 10.0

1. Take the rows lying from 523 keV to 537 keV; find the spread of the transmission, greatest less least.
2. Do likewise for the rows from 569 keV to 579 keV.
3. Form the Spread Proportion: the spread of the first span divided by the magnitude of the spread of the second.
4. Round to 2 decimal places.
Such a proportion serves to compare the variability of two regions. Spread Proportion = 2.75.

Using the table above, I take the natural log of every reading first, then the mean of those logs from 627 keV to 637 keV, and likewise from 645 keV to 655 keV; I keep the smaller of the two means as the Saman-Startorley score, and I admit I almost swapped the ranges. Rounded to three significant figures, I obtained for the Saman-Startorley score 5.39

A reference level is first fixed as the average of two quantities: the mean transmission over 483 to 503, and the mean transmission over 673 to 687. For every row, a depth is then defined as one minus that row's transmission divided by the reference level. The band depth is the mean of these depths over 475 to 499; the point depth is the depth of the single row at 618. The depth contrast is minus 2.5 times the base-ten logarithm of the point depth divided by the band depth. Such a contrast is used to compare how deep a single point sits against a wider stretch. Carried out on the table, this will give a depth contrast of -1.2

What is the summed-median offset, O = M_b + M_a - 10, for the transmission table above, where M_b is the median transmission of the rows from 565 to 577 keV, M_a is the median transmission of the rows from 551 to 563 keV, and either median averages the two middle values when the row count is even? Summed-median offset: 449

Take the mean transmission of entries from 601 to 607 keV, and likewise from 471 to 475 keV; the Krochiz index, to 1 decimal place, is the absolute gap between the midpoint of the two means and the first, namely 5.8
